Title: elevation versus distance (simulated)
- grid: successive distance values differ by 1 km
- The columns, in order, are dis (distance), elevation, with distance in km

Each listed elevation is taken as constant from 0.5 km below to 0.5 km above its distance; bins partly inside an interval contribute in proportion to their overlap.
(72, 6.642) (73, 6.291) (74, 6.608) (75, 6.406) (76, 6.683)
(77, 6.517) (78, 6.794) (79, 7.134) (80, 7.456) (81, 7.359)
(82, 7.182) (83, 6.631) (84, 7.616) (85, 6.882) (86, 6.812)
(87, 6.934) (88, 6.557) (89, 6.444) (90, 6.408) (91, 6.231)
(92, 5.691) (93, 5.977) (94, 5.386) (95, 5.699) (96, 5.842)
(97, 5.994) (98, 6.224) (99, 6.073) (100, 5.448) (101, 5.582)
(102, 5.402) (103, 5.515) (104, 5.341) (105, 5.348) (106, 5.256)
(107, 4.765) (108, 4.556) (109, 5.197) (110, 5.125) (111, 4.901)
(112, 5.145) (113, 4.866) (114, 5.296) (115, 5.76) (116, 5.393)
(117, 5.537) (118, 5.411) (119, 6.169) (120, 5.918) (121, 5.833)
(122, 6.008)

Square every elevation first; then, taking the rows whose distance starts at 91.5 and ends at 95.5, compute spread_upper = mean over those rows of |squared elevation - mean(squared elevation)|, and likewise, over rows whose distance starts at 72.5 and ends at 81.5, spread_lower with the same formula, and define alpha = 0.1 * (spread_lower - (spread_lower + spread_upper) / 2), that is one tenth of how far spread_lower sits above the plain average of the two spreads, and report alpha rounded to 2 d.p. 0.15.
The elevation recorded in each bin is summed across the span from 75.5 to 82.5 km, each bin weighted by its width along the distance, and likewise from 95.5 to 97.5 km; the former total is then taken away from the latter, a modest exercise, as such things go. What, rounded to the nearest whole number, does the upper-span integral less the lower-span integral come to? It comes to -37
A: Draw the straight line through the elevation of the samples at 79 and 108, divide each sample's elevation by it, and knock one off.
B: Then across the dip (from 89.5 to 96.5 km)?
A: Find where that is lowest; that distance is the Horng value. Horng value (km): 94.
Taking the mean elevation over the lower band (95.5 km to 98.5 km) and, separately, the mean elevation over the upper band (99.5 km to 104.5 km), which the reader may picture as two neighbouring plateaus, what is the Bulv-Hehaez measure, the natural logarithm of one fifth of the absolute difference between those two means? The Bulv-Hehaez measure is -2.2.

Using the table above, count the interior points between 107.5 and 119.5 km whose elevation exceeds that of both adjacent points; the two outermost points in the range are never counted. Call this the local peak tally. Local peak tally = 4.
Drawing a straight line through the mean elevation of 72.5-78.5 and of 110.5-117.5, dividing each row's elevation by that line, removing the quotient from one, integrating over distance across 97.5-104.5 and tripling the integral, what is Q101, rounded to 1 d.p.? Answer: 0.2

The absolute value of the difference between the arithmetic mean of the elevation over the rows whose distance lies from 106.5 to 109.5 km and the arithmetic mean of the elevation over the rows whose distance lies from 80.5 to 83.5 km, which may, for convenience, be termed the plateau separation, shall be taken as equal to 2.2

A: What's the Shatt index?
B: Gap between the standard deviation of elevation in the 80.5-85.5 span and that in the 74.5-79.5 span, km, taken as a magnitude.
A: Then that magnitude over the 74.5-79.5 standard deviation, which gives 0.38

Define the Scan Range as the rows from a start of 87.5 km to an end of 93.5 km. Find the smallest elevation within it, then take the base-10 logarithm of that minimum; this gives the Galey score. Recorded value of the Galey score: 0.76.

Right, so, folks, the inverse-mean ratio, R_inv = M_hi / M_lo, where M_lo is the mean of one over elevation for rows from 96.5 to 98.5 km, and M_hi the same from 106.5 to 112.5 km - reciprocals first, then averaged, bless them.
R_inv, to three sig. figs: 1.24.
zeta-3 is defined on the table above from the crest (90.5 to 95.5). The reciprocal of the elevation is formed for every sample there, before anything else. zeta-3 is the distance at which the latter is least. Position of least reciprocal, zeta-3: 91 km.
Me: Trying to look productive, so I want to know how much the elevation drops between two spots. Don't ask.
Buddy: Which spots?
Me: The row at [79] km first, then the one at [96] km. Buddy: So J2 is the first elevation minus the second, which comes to 1.3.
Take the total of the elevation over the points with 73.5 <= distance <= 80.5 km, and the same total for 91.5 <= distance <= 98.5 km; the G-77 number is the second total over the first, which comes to 0.857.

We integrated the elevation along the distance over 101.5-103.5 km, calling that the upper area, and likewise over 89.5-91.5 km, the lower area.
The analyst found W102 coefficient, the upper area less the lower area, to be -1.7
